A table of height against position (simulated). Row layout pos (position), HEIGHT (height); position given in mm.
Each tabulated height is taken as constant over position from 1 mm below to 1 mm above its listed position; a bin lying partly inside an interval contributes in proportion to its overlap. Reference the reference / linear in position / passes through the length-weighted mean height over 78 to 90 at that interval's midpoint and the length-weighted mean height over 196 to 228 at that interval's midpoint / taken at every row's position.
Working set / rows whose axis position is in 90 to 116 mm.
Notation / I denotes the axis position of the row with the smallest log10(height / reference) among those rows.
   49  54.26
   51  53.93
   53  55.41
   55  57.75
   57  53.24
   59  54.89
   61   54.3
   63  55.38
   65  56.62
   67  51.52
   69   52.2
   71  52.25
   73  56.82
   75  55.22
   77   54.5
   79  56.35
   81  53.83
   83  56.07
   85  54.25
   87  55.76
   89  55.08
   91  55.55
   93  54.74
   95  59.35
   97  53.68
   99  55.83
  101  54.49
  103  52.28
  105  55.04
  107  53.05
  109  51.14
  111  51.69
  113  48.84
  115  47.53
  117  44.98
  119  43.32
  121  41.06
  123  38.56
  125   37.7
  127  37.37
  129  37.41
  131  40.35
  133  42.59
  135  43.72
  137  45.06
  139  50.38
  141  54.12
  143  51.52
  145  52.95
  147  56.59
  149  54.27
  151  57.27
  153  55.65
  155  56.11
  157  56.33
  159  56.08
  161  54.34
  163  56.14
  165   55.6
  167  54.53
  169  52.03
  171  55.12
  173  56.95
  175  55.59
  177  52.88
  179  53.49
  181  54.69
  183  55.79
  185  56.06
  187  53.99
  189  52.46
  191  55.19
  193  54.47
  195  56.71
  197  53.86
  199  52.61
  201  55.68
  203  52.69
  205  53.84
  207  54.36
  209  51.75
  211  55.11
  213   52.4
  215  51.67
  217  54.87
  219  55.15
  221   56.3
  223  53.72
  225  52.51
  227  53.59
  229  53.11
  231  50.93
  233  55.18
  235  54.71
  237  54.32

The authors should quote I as 115 mm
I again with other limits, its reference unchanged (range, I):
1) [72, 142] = 127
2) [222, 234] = 231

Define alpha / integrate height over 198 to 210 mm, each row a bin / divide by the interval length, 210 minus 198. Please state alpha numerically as 53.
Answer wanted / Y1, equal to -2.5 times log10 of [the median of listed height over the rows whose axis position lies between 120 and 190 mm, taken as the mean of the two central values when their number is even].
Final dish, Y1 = -4.33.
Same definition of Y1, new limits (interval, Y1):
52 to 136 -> -4.33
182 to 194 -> -4.35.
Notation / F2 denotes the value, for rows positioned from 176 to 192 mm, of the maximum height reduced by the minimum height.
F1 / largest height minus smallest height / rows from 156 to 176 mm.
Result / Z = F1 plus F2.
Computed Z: 9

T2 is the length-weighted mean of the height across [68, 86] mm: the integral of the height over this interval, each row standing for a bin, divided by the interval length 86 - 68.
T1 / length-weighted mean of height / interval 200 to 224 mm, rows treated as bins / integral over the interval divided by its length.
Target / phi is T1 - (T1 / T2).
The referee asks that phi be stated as 53.0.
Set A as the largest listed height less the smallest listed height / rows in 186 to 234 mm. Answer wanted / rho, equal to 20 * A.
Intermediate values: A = 6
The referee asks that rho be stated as 116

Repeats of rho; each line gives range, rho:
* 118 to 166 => 398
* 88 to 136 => 440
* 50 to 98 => 157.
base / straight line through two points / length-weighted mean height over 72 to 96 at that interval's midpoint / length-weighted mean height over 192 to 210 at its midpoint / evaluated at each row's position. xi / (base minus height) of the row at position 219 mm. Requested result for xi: -1.4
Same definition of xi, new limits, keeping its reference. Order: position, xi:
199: 1.4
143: 3.3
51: 2.2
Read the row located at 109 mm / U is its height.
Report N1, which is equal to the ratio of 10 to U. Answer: 0.196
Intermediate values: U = 51.14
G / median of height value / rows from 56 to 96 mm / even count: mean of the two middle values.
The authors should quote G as 55.0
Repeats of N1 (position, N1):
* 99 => 0.179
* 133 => 0.235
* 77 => 0.183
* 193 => 0.184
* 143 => 0.194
